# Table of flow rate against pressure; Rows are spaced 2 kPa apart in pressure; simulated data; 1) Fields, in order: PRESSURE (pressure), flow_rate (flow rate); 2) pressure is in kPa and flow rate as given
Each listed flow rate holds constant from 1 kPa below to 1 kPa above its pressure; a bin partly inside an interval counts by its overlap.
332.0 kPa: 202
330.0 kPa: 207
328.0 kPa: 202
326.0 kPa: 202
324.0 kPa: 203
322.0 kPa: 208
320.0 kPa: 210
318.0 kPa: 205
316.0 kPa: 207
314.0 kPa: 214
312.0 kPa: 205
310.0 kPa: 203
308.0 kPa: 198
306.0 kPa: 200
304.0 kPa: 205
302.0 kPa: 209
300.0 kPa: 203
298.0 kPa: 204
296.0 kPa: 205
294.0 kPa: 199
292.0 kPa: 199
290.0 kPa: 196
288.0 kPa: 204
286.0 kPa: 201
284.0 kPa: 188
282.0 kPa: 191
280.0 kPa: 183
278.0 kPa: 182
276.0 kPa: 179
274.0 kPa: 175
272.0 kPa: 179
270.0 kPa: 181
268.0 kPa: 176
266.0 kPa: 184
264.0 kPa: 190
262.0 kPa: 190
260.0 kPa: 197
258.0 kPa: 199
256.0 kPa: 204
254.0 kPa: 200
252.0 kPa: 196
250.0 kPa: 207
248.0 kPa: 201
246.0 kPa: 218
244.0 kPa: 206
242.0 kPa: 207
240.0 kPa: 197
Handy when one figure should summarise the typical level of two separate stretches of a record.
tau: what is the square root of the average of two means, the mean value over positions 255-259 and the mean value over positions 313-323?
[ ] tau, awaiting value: 14.3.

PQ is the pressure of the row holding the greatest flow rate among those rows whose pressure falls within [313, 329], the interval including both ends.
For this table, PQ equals 314.0 kPa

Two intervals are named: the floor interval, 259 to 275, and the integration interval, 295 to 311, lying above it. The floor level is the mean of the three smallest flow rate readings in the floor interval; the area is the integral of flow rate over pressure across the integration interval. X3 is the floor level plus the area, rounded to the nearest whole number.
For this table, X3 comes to 3431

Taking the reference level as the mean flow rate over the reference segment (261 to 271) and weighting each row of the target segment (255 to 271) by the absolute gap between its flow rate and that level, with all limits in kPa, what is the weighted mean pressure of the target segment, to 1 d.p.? 260.4 kPa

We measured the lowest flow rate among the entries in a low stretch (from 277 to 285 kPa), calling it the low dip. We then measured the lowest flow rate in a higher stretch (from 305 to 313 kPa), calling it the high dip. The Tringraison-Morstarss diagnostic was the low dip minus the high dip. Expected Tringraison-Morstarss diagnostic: -16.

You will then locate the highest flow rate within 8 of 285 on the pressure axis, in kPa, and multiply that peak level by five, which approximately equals 1020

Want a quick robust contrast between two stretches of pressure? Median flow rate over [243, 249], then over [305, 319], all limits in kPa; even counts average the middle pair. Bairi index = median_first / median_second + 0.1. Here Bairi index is 1.10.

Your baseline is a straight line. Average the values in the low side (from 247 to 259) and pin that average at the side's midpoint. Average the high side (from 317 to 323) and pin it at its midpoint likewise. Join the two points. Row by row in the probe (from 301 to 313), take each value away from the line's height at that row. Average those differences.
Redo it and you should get 3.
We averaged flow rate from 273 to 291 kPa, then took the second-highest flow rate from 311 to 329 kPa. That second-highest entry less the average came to 21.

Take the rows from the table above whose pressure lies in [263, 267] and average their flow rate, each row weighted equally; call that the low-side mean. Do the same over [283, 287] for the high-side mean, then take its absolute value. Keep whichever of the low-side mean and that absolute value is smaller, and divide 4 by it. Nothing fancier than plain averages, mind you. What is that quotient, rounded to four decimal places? 0.0214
